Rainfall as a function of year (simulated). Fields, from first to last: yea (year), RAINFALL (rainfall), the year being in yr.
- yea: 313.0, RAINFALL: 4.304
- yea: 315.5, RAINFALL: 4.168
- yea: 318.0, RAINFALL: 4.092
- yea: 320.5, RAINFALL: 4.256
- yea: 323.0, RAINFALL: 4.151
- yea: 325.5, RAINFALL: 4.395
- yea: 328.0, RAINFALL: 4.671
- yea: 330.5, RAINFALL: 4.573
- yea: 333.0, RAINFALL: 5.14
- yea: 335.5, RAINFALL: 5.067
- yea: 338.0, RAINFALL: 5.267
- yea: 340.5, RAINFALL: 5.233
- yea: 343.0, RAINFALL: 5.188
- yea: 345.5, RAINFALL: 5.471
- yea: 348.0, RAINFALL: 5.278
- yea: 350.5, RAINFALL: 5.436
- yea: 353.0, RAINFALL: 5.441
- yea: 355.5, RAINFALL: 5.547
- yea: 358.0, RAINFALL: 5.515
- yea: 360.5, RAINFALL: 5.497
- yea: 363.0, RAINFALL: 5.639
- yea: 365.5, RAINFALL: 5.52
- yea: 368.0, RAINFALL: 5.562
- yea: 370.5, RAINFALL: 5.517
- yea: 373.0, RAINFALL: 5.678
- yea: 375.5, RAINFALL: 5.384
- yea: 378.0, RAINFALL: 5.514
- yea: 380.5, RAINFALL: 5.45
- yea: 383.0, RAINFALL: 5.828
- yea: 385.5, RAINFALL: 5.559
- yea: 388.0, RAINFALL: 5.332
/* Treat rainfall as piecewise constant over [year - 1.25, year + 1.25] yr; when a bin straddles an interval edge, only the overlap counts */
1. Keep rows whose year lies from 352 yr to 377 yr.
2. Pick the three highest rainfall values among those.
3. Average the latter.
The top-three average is 5.63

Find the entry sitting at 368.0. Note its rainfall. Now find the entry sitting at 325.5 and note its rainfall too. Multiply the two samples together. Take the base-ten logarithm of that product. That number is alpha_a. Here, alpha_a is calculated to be 1.39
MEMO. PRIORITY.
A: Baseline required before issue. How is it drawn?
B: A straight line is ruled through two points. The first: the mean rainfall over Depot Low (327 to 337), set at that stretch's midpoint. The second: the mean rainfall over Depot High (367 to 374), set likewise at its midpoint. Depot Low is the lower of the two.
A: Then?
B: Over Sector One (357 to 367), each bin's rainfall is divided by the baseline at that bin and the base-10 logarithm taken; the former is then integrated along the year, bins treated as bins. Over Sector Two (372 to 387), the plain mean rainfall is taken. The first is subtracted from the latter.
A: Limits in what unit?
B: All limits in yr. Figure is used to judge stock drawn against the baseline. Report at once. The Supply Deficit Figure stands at 5.47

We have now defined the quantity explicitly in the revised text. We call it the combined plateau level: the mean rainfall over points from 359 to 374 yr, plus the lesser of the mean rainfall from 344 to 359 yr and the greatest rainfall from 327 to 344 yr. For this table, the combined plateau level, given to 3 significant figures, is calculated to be 10.8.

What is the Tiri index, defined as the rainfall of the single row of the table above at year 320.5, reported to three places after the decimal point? 4.256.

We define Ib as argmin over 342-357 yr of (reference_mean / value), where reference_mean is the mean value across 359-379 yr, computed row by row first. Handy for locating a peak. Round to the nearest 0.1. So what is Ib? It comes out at 355.5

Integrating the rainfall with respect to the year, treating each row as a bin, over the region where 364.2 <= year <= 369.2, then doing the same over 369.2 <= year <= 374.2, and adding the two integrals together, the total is 56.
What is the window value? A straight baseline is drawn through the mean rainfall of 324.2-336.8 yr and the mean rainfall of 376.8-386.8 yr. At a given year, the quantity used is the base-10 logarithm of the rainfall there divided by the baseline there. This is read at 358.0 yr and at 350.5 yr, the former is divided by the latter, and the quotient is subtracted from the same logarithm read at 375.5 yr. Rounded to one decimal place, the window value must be -0.9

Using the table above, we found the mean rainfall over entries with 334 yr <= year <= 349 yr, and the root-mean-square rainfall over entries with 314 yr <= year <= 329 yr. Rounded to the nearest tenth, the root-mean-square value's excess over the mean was -1.0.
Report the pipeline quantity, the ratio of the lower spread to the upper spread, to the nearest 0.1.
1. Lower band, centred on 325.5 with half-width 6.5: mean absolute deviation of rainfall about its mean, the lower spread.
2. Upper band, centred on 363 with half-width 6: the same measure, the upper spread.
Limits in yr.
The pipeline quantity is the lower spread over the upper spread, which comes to 3.9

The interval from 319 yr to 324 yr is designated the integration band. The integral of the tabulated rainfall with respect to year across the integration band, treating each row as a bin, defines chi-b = 21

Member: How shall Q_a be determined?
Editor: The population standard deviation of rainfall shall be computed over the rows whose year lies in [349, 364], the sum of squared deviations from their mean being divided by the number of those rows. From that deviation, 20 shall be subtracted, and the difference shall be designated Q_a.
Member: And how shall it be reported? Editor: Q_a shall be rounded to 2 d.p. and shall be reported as -19.93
